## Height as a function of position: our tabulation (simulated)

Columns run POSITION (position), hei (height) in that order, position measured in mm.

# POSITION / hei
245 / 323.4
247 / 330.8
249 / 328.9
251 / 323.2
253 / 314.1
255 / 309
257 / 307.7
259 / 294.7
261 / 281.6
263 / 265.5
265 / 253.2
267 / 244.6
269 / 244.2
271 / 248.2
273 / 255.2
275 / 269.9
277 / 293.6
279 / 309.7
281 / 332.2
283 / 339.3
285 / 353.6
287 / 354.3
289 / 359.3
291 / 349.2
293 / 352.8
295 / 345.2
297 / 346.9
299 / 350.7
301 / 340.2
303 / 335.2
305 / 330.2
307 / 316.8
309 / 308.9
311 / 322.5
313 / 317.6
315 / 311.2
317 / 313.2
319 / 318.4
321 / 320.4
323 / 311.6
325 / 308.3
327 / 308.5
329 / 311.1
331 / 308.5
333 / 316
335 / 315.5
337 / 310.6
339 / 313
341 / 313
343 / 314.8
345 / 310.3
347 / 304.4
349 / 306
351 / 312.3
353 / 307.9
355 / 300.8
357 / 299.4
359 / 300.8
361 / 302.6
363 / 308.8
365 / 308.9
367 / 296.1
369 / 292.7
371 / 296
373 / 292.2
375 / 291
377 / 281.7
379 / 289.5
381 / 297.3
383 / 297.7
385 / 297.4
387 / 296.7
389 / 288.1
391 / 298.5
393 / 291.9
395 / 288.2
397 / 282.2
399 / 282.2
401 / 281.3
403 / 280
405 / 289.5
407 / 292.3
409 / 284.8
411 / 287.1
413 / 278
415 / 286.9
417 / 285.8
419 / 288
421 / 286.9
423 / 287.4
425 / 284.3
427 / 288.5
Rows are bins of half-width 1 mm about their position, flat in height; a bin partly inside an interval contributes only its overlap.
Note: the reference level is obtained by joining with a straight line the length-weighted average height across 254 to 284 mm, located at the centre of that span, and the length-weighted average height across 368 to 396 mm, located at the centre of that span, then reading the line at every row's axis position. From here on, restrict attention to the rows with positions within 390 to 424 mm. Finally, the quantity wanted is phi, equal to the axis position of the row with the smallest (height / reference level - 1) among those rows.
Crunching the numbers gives 413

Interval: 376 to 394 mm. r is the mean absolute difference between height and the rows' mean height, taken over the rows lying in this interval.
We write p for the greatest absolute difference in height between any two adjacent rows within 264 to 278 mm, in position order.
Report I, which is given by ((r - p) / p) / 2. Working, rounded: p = 24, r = 4.8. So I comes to -0.40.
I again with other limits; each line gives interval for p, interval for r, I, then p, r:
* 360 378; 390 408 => -0.29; 13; 5.3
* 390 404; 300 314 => 0.20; 7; 9.2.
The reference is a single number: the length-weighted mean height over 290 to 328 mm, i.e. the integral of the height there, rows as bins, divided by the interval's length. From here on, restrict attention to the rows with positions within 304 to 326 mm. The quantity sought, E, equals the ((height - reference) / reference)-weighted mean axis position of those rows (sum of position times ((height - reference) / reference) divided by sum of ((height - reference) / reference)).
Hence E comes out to 316.9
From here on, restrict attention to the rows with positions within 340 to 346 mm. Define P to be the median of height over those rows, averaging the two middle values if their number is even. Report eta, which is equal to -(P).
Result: -313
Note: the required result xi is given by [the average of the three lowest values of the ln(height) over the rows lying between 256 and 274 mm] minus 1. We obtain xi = 4.50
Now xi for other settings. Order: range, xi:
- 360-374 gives 4.68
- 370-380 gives 4.66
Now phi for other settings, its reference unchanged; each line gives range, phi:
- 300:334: 331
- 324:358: 357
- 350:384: 377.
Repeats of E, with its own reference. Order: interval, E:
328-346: 336.9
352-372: 362.6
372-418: 396.0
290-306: 296.3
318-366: 344.9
